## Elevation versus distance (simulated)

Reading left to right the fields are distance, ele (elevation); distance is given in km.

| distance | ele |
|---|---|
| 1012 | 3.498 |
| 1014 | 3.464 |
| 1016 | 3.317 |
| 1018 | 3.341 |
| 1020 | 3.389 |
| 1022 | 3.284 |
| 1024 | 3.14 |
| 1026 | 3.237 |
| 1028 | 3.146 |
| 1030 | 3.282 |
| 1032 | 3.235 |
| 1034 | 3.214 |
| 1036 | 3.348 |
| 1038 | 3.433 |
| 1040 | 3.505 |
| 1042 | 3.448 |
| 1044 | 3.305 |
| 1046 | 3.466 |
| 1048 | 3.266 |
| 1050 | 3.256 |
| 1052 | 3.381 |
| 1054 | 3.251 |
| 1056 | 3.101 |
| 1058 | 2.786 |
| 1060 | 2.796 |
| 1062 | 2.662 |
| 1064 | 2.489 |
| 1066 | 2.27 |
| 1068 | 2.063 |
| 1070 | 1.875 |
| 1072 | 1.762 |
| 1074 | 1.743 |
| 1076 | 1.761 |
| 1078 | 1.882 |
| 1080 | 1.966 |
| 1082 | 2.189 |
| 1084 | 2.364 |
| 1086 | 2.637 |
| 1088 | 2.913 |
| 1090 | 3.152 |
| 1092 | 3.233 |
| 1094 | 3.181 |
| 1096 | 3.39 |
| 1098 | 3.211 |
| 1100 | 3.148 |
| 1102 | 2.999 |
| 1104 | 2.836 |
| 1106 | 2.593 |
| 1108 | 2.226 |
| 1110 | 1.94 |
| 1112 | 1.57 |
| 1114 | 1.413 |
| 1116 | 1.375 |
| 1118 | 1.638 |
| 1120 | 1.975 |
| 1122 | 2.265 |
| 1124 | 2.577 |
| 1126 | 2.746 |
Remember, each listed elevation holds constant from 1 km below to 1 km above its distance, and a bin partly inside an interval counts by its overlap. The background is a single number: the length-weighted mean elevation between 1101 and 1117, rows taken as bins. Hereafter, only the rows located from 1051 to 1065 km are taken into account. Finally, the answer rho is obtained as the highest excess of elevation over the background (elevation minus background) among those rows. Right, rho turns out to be 1.26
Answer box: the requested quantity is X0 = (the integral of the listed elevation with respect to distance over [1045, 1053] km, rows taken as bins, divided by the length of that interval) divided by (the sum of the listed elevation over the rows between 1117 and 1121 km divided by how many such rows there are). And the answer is 1.85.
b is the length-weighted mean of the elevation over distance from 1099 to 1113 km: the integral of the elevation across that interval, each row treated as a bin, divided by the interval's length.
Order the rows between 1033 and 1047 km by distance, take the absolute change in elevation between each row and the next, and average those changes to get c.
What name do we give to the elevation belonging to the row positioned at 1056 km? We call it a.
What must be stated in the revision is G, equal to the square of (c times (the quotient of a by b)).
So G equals 0.019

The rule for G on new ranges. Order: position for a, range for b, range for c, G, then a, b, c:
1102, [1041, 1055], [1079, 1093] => 0.036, 2.999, 3.3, 0.21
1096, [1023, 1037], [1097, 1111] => 0.049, 3.39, 3.2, 0.21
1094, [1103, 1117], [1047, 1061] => 0.039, 3.181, 2.0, 0.12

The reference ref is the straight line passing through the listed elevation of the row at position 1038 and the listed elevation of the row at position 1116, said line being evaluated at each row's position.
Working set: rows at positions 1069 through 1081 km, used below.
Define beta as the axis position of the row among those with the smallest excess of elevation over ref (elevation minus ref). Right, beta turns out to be 1072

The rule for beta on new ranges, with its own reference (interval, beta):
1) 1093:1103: 1094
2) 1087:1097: 1088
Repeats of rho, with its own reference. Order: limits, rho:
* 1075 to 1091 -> 1.03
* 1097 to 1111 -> 1.09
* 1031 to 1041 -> 1.39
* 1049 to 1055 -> 1.26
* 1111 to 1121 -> -0.14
